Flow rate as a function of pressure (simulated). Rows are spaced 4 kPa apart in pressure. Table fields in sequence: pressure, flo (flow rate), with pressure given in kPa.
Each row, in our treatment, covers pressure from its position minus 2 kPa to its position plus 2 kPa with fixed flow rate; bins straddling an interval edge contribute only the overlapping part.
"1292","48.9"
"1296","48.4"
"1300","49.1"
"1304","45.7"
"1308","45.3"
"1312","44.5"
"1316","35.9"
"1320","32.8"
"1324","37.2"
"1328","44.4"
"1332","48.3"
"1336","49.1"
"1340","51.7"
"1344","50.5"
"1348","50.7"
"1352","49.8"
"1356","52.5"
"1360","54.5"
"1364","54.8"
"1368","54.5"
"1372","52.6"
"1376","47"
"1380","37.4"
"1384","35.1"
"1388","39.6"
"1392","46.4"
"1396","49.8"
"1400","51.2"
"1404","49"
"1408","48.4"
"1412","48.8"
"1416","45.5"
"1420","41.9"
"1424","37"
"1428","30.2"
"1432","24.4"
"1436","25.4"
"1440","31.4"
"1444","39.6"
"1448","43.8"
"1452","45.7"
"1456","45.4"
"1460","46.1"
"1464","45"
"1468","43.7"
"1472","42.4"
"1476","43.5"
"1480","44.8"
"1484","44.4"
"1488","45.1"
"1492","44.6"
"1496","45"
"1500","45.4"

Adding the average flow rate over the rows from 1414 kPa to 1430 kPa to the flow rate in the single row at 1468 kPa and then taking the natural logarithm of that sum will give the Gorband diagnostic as 4.41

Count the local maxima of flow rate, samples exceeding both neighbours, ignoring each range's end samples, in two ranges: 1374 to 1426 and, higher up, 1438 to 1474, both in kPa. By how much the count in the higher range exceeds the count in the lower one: 0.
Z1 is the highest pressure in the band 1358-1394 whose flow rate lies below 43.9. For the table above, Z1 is 1388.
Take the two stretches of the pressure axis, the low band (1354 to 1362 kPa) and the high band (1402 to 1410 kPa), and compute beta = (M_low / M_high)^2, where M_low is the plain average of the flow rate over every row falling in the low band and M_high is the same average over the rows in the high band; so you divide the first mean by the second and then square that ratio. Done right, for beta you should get 1.2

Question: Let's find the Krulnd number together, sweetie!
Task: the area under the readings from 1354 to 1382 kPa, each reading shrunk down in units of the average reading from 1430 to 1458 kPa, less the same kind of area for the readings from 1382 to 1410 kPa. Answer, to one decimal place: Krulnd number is 3.7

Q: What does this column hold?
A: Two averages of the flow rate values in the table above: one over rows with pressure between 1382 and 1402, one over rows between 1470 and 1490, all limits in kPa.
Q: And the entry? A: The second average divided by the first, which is 0.99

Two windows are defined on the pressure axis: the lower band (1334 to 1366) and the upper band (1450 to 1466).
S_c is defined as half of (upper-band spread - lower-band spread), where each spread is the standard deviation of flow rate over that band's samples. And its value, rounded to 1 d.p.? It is -0.8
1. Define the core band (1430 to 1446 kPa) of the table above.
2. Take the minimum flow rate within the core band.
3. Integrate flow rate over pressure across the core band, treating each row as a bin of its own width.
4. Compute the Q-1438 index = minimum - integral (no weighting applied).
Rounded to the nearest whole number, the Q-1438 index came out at -459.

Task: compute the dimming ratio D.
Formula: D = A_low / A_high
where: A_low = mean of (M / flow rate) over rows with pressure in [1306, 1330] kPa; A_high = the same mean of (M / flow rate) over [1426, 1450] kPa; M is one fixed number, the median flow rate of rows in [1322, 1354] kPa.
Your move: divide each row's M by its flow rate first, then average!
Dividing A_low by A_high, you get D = 0.79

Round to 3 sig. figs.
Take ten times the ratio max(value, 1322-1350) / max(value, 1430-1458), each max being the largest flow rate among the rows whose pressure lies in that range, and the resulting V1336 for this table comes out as 11.3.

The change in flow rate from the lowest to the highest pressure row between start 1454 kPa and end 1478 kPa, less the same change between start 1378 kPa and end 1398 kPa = -14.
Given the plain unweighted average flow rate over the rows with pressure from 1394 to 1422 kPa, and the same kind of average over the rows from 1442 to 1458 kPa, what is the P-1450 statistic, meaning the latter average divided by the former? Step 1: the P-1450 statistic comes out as 0.91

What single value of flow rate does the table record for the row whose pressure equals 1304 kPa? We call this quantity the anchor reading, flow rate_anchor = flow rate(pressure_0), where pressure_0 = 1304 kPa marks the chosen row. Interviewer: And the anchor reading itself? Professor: 45.7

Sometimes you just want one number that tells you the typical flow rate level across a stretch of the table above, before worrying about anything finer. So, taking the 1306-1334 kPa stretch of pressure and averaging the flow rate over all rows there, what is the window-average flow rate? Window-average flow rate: 41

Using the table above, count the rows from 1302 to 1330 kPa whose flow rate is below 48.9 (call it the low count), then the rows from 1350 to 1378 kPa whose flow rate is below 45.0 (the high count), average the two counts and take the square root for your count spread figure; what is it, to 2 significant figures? 1.9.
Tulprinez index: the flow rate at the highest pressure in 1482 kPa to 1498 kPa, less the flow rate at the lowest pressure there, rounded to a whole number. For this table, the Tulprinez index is 1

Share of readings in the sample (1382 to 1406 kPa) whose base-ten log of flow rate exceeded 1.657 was 0.67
